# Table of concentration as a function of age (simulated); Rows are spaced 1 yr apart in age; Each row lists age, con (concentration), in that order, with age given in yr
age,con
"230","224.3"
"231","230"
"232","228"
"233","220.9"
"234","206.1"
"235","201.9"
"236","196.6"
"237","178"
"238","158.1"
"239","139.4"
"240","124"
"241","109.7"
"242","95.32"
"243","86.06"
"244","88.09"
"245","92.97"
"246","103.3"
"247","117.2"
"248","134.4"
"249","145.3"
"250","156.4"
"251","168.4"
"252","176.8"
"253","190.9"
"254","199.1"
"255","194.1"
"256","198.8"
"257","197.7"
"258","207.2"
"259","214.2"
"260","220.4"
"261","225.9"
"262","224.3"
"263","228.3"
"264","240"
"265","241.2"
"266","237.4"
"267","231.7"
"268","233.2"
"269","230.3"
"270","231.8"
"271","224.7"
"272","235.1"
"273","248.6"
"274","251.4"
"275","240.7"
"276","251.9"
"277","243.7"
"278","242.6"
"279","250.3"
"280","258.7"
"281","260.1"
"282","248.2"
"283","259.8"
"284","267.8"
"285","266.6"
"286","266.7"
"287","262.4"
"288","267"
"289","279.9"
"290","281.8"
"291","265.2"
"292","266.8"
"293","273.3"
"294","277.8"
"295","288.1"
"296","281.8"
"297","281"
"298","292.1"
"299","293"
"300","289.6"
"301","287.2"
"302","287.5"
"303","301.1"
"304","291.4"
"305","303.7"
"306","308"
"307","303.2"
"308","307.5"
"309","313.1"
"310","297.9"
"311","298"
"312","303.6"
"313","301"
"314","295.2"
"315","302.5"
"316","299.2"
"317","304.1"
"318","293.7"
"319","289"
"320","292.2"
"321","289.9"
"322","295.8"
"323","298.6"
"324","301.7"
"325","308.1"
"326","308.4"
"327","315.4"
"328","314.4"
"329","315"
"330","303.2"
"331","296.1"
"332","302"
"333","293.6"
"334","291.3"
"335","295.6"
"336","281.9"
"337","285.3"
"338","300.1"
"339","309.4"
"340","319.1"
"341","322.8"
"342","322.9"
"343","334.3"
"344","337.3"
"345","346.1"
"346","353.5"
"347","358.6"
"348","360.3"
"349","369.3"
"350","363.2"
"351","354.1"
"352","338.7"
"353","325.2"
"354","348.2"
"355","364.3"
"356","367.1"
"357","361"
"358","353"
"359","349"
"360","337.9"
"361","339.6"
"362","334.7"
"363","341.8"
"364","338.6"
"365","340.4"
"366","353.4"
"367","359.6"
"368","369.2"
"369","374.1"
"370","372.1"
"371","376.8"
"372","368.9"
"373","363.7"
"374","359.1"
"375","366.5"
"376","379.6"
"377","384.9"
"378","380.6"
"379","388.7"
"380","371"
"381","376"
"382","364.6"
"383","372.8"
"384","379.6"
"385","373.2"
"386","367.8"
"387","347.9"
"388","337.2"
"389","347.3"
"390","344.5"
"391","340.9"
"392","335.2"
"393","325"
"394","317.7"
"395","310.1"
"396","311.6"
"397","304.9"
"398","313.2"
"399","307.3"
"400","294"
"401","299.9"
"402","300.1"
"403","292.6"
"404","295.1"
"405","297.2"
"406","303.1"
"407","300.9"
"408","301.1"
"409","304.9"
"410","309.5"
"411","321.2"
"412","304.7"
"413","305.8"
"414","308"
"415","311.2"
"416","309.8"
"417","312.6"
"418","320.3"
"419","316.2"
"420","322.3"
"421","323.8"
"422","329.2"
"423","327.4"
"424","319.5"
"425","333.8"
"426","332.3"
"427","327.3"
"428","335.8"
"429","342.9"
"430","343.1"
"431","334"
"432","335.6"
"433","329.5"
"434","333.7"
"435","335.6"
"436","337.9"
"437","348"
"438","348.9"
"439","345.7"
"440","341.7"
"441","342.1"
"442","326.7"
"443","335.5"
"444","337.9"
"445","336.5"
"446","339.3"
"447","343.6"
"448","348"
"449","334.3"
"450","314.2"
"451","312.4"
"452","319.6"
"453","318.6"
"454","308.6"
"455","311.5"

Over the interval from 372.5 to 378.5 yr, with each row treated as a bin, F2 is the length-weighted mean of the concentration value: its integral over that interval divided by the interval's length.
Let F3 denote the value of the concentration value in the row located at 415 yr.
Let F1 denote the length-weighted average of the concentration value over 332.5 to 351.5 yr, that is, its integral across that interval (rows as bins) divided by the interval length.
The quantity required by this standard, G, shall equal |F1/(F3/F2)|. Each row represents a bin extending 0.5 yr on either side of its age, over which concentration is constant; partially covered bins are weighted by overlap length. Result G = 390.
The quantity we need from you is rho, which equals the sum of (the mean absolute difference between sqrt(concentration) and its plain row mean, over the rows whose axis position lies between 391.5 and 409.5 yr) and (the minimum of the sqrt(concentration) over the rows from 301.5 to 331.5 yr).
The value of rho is 17.2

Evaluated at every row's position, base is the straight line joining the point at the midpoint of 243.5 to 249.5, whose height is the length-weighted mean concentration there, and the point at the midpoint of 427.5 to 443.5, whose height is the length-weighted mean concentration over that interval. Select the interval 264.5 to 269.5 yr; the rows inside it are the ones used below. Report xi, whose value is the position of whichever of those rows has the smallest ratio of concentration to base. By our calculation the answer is 269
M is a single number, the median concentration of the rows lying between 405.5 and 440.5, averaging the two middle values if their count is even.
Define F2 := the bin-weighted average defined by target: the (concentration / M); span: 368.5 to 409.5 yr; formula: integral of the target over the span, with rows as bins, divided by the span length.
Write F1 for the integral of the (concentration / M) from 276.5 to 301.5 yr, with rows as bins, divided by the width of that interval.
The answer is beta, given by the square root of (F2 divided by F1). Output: 1.12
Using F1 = 0.83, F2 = 1.04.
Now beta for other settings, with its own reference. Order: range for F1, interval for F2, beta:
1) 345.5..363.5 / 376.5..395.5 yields 1.01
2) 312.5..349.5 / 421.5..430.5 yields 1.03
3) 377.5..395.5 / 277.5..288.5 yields 0.85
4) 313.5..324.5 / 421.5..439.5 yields 1.06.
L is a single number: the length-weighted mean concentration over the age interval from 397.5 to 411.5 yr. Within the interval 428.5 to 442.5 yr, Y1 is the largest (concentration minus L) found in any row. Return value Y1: 46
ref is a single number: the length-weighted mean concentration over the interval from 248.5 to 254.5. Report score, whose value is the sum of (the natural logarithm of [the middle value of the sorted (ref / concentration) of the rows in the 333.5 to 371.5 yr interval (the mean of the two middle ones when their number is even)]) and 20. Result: 19.3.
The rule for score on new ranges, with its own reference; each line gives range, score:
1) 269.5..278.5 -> 19.7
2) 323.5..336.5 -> 19.4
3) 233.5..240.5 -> 20.0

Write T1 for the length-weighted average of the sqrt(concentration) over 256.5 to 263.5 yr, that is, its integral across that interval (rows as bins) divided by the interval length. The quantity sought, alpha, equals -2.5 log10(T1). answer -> -2.92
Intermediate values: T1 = 14.7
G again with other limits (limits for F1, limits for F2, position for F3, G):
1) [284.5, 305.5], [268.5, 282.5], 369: 183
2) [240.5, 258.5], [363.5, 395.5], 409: 174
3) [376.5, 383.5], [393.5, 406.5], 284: 427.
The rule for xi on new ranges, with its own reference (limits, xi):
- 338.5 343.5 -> 339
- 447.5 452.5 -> 451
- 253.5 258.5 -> 257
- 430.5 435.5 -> 433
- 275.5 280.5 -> 278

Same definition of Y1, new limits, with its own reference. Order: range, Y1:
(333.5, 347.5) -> 56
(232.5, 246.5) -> -82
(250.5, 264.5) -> -63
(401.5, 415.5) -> 18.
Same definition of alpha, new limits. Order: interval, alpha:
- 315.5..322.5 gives -3.09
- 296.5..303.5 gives -3.08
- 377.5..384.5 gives -3.22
